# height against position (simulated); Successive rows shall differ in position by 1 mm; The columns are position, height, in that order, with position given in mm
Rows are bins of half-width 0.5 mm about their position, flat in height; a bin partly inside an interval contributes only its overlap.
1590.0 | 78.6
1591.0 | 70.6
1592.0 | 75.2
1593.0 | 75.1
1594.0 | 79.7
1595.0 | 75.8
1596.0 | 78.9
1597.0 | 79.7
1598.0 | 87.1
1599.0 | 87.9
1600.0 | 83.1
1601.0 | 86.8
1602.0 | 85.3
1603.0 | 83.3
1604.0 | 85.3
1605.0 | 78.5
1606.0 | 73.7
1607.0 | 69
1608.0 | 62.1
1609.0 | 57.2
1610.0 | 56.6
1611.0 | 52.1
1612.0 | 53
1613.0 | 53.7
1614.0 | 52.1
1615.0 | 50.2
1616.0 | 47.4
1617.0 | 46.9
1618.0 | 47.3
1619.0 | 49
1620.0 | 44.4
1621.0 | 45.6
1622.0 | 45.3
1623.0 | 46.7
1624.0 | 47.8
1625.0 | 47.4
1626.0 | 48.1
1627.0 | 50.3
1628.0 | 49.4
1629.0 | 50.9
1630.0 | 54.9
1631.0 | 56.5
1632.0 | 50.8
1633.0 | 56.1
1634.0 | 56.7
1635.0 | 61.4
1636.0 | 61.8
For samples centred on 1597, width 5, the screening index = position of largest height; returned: 1599.0 mm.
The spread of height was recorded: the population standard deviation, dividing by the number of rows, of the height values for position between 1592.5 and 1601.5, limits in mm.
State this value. 4.6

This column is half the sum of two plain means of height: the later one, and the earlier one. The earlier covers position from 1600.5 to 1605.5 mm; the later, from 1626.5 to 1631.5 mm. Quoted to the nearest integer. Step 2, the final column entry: 68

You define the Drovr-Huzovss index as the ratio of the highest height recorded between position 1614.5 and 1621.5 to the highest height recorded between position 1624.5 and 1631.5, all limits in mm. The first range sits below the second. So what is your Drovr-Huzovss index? 0.89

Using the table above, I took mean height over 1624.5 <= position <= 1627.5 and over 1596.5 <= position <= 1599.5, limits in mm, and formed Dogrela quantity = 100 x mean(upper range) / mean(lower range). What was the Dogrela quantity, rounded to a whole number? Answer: 57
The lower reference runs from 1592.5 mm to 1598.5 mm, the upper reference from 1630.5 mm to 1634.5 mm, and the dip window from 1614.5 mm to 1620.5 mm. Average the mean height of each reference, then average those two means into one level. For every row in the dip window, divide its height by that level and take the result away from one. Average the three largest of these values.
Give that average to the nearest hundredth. 0.31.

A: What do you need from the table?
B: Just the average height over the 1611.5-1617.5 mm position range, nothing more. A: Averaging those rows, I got 51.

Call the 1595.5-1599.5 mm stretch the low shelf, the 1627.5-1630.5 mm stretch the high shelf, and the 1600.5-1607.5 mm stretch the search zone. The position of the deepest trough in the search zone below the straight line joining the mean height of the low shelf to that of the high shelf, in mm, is 1607.0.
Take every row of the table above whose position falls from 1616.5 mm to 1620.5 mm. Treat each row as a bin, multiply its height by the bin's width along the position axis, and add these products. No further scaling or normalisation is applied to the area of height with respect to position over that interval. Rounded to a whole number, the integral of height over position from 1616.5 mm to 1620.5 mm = 188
